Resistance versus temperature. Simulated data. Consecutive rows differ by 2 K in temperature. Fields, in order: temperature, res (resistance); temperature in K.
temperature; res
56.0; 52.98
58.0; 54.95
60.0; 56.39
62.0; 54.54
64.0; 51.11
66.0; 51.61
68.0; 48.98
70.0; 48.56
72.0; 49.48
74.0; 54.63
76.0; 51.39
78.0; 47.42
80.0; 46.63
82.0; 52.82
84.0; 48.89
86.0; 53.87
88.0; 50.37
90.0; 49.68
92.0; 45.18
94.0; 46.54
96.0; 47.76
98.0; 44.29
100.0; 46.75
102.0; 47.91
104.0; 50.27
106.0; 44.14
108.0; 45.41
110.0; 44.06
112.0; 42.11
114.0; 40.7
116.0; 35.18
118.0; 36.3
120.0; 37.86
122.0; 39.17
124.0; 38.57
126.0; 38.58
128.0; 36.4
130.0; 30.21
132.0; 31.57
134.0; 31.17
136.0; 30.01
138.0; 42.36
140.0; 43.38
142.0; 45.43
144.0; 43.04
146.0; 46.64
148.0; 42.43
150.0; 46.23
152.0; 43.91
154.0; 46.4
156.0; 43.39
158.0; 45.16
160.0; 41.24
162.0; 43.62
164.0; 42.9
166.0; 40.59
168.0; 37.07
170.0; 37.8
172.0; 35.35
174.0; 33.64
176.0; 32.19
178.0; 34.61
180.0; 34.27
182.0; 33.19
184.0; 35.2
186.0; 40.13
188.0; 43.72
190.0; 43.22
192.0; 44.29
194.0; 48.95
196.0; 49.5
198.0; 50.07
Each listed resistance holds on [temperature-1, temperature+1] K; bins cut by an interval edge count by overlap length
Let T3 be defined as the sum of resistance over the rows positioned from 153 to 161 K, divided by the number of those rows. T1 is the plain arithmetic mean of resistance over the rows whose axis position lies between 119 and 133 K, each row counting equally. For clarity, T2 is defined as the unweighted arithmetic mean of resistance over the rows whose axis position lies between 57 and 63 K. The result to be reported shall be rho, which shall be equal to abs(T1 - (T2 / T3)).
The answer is 34.8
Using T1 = 36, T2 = 55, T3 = 44.0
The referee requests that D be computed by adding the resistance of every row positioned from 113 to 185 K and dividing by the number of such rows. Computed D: 39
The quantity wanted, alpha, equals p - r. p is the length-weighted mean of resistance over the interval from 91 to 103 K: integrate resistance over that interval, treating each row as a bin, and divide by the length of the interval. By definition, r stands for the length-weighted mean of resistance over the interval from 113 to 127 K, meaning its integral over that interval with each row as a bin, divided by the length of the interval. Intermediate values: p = 46.4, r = 38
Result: 8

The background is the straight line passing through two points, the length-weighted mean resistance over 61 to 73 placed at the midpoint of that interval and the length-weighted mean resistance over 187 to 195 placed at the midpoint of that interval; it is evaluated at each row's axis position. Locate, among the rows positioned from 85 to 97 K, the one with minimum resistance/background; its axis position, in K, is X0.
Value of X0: 92.0 K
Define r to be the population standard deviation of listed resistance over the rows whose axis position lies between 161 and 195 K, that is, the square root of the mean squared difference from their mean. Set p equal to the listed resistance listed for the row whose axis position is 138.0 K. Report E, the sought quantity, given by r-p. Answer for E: -38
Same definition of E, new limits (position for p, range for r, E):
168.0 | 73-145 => -30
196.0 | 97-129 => -45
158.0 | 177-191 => -41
